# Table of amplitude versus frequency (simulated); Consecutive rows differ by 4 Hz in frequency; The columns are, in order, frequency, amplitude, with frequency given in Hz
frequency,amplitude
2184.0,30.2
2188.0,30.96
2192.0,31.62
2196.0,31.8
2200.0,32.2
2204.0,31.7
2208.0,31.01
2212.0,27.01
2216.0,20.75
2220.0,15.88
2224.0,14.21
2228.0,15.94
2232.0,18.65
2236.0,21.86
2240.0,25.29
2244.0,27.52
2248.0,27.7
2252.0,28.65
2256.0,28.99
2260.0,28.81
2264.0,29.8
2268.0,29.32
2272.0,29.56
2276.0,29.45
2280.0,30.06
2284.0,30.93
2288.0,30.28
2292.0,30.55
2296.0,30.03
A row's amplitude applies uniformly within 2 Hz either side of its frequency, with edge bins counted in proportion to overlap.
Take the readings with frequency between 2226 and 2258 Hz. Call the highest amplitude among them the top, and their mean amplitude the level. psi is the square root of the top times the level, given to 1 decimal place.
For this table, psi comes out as 26.6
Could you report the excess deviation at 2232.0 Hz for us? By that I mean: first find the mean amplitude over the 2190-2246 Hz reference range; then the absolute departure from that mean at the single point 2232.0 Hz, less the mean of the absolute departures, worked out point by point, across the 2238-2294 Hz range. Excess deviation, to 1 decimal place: 1.6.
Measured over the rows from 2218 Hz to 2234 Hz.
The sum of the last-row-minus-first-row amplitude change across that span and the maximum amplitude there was 21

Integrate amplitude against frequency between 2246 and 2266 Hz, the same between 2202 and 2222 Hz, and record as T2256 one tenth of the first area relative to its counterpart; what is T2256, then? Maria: 0.11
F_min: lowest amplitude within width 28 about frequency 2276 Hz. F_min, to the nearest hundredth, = 29.32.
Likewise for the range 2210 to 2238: 14.21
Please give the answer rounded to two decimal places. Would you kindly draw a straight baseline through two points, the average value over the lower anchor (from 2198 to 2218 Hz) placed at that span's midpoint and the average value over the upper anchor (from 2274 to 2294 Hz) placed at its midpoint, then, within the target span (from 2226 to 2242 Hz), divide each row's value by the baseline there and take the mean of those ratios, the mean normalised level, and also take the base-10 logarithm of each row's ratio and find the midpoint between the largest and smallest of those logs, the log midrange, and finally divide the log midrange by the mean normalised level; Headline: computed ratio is -0.23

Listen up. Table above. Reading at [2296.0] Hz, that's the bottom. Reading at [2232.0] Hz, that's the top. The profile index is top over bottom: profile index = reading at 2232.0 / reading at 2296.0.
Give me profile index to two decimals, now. 0.62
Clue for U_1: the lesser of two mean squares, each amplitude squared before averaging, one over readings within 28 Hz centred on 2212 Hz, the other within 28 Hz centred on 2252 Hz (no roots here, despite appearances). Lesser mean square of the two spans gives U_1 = 660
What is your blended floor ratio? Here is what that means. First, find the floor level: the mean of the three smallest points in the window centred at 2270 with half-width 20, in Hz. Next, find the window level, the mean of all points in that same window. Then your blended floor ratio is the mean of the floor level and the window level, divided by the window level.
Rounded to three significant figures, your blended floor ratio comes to 0.987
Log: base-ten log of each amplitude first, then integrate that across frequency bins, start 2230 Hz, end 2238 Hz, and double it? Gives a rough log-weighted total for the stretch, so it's 20.88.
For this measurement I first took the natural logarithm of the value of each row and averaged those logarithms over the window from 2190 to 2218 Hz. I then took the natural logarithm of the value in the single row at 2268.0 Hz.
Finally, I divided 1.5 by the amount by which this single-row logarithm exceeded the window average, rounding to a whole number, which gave 243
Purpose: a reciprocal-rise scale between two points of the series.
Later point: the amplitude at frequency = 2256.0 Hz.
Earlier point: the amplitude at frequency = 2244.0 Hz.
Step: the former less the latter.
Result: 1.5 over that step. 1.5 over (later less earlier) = 1.0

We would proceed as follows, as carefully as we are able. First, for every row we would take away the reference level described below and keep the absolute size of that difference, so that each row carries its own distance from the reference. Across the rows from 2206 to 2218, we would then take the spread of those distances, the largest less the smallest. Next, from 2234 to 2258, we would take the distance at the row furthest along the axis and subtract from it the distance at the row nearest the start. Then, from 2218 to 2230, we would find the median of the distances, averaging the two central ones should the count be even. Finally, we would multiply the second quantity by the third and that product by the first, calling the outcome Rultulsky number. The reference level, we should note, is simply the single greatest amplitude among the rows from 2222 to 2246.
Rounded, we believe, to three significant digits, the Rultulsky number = -305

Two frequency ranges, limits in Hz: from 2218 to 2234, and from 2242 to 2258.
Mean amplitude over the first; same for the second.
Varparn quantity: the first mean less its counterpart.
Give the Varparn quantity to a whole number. -12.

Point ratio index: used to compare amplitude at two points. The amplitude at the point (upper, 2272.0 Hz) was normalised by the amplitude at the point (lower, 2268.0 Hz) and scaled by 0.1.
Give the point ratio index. 0.10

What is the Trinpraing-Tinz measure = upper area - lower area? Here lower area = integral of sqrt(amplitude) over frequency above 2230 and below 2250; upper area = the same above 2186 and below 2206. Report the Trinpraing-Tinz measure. 14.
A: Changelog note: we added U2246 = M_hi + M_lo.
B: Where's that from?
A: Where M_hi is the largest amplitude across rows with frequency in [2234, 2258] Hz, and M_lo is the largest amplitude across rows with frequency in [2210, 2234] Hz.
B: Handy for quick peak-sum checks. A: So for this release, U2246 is 56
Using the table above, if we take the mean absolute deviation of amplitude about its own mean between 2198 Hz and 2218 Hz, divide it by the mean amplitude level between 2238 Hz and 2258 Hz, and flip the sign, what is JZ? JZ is -0.13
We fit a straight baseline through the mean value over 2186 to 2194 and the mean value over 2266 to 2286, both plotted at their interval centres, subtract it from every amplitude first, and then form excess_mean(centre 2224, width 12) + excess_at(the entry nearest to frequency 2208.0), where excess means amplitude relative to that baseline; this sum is -15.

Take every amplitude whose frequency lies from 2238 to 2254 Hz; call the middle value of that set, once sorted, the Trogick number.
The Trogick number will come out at 27.6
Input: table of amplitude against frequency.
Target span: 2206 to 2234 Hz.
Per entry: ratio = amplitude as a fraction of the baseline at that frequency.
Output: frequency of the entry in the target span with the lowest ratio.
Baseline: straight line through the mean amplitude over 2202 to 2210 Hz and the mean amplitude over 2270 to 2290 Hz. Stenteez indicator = 2224.0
